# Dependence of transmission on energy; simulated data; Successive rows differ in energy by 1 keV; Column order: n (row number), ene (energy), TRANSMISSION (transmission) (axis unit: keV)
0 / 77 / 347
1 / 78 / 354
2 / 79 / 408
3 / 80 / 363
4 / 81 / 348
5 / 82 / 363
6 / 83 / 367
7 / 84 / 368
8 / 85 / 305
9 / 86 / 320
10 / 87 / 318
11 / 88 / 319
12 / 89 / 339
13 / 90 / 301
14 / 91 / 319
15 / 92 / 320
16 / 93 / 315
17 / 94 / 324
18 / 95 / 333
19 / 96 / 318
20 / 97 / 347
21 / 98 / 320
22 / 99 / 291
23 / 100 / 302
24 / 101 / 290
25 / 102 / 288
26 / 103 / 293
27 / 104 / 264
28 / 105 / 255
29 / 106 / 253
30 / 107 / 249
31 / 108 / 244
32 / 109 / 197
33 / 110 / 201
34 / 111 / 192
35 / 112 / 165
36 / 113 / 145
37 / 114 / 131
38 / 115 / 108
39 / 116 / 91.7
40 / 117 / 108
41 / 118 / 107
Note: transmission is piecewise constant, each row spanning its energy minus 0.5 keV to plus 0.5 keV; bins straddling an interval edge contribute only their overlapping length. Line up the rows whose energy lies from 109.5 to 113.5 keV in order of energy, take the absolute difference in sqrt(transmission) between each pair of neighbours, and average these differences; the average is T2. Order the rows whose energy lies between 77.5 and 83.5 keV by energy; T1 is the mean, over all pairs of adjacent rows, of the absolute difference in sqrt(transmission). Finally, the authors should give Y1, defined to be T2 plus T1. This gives 1.40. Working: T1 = 0.69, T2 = 0.7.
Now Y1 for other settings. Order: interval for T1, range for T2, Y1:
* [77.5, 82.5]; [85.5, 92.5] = 1.20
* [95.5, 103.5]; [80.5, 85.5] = 1.02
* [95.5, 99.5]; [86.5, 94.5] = 1.16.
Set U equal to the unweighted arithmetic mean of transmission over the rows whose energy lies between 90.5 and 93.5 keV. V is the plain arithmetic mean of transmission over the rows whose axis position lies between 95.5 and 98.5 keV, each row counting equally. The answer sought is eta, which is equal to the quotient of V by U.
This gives 1.03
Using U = 318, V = 328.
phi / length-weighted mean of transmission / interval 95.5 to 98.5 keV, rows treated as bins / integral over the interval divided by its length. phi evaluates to 328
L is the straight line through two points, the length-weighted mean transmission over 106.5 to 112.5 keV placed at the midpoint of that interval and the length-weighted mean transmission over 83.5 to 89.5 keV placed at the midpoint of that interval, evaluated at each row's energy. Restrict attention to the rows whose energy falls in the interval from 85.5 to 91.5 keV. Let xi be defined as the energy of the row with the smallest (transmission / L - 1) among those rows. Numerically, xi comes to 86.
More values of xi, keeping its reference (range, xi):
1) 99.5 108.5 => 105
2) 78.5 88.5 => 85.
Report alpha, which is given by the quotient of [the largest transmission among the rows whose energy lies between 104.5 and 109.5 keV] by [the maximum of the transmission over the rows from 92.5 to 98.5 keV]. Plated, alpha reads 0.7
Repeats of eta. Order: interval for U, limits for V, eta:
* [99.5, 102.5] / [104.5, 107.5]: 0.86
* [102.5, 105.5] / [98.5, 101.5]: 1.09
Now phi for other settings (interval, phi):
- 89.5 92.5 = 313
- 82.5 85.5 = 347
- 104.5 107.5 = 252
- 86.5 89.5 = 325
